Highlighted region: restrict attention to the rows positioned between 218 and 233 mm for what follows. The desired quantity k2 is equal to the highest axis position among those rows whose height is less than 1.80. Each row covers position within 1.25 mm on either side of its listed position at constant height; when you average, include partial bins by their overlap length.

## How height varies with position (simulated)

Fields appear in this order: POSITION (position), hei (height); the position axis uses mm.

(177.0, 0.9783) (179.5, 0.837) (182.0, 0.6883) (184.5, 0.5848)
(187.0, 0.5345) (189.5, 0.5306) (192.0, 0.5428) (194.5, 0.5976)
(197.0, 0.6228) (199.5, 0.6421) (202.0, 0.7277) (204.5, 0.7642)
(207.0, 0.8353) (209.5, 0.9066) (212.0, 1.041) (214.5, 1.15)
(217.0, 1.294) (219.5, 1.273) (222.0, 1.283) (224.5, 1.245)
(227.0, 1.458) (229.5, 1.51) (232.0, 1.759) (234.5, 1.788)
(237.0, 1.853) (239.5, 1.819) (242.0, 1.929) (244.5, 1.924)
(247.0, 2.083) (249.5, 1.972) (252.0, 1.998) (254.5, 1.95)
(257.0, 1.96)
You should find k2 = 232.0 mm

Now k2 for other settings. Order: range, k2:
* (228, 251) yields 234.5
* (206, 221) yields 219.5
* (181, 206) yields 204.5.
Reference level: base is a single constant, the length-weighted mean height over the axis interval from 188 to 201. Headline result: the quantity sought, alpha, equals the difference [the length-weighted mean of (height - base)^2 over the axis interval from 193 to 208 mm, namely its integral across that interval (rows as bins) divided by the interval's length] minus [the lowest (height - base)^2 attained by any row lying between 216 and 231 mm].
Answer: -0.4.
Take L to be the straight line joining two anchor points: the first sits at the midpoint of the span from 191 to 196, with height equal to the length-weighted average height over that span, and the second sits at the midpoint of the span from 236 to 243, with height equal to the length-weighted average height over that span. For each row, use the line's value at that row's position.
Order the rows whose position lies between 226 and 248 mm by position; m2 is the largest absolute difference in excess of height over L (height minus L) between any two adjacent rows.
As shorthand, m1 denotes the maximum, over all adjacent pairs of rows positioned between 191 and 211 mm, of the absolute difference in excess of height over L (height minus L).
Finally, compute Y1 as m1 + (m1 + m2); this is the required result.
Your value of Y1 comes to 0.28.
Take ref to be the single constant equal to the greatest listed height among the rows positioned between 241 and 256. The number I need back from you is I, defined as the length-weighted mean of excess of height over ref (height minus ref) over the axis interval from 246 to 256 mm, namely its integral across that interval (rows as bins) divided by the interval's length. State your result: -0.1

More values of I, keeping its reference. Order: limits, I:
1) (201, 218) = -1.1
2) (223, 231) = -0.7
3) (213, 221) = -0.8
